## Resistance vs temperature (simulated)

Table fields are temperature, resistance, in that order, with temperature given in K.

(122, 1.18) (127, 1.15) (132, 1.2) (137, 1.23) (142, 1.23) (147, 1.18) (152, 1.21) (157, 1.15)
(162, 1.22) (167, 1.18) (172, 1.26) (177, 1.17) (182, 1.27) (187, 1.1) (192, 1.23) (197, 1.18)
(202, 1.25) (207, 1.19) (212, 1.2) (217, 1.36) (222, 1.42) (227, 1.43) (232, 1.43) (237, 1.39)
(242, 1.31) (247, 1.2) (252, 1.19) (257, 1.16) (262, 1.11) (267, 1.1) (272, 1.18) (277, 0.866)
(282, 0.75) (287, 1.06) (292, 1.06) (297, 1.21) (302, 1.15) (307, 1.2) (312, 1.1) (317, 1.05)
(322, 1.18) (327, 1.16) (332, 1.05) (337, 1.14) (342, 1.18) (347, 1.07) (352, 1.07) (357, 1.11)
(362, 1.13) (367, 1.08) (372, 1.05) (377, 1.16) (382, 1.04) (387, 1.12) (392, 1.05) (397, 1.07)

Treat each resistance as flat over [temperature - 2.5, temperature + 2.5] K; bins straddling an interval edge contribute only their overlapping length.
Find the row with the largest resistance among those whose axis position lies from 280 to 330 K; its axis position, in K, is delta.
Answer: 297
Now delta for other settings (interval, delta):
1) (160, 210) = 182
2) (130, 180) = 172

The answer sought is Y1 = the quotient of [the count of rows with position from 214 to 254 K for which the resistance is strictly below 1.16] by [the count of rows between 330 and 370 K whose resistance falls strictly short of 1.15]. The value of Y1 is 0.0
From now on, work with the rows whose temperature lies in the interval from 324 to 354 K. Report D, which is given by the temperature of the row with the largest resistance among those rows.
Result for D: 342 K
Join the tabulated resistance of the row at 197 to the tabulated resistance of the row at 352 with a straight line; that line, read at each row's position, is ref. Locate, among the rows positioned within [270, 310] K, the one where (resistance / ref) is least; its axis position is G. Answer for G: 282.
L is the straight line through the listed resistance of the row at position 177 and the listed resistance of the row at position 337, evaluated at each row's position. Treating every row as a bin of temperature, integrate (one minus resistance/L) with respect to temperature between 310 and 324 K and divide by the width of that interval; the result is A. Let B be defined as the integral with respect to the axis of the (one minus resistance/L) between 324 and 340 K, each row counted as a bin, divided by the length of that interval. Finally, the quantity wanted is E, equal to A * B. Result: 0.0006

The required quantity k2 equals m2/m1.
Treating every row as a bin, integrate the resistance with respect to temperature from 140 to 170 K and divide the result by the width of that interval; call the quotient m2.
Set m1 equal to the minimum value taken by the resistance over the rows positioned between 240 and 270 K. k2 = 1.09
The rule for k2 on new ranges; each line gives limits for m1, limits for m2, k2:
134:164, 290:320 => 0.98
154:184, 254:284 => 0.90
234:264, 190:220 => 1.12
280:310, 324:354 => 1.48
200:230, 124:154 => 1.01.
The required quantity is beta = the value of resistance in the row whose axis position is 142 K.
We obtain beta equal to 1.23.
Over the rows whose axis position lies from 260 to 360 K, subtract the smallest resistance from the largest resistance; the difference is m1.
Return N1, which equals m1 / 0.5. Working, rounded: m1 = 0.46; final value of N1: 0.9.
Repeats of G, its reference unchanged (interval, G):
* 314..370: 317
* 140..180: 157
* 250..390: 282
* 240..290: 282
